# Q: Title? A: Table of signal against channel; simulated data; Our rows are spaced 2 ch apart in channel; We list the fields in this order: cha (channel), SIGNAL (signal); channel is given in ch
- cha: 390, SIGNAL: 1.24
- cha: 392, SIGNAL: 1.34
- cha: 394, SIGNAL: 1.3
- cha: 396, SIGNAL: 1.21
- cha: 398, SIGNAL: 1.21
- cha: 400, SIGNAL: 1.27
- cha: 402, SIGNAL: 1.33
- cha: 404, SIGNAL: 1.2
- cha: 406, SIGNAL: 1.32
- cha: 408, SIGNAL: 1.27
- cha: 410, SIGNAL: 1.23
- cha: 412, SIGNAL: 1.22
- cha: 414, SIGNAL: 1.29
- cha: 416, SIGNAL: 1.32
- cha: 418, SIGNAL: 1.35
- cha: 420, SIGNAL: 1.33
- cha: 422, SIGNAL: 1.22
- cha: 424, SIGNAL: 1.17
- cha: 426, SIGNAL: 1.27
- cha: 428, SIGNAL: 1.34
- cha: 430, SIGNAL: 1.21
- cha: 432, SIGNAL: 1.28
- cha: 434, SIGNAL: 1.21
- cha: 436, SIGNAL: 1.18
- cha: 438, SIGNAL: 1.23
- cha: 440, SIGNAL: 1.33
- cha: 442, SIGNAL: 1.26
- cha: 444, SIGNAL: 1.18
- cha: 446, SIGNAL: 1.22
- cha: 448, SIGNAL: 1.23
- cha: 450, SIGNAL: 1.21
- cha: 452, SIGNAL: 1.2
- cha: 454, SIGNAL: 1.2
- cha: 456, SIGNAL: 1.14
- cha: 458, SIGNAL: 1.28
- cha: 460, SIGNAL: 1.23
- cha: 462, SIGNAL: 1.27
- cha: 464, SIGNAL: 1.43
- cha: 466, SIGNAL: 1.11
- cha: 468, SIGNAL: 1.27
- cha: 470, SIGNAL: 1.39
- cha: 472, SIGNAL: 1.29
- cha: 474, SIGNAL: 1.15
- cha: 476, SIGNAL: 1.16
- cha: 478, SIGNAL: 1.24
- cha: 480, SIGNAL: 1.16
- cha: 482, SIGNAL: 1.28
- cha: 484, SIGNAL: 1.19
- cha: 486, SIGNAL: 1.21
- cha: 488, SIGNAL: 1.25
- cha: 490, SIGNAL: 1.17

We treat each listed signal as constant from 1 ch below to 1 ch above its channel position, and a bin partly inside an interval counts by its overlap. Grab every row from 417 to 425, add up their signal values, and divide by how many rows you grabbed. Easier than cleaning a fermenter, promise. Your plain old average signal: 1.27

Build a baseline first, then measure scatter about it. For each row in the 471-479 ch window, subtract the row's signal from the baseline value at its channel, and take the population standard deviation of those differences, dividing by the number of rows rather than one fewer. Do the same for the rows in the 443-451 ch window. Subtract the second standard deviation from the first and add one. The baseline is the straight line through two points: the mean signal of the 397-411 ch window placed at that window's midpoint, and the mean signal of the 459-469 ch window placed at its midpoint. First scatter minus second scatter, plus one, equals 1.04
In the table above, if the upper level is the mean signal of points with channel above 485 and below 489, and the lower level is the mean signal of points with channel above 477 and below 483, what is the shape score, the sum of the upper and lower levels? 2.46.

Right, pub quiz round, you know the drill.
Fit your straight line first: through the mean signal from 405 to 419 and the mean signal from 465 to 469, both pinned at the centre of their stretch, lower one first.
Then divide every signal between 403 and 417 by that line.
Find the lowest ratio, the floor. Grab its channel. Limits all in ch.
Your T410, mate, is 404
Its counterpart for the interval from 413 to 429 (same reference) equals 424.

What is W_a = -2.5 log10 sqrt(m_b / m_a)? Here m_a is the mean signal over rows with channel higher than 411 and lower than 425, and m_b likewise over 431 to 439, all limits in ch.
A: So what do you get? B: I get 0.020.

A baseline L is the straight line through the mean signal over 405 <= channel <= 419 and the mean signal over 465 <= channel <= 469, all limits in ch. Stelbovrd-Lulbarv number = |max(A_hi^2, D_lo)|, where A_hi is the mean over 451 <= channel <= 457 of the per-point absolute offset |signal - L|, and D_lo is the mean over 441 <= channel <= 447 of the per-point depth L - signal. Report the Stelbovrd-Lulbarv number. 0.01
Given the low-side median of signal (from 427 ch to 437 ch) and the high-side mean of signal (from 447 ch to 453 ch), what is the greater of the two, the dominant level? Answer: 1.21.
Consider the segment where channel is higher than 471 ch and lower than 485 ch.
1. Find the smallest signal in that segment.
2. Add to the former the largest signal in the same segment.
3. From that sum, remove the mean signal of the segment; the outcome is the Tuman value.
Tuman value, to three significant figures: 1.23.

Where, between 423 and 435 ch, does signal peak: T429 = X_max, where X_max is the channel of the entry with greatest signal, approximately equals 428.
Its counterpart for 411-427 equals 418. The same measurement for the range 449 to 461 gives 458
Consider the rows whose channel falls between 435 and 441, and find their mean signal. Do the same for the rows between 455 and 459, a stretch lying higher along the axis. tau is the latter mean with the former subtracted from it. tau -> -0.04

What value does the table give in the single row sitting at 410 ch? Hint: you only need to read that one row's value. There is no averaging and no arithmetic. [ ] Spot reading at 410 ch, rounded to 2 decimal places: 1.23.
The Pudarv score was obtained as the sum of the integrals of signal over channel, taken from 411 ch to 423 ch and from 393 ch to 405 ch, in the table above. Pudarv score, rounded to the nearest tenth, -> 30.5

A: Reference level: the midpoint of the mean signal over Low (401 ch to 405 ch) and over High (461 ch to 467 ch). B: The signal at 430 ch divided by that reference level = 0.95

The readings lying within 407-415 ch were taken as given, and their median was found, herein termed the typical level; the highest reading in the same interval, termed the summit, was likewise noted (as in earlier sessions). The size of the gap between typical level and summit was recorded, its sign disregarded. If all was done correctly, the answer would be 0.040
